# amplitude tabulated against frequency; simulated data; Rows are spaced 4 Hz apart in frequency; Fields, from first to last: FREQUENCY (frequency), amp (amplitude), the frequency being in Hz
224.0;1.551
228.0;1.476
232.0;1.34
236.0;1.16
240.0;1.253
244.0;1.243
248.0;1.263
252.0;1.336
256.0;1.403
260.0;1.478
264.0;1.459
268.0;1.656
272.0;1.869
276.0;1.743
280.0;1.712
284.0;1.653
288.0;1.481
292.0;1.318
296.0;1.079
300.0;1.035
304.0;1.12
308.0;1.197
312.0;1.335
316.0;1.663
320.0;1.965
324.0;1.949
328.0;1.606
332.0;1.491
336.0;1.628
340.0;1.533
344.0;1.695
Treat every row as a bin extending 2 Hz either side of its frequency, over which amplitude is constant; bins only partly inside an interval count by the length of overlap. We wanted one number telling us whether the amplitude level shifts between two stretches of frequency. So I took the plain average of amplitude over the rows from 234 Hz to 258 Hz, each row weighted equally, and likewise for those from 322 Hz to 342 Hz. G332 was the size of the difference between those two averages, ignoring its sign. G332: 0.37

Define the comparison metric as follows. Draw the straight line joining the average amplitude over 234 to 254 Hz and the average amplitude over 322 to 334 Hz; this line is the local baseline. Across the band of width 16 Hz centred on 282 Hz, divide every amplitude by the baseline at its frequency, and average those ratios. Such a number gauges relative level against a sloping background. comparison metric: 1.1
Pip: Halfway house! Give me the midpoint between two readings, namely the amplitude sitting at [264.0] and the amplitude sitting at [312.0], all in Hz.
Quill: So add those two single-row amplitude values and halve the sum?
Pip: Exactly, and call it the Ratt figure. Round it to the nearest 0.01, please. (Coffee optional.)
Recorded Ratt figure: 1.40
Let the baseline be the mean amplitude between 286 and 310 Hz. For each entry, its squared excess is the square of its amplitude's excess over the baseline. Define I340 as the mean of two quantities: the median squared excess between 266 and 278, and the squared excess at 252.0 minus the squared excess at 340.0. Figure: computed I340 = 0.10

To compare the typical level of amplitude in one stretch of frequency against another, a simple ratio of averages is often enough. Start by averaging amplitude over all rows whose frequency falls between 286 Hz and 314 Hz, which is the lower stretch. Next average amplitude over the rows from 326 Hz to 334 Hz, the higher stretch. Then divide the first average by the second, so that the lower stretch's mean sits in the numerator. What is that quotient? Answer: 0.79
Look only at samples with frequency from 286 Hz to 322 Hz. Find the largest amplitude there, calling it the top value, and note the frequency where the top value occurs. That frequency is 320.0 Hz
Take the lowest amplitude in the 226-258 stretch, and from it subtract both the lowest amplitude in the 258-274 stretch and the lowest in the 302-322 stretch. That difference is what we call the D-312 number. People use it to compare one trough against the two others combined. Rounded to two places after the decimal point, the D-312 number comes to -1.42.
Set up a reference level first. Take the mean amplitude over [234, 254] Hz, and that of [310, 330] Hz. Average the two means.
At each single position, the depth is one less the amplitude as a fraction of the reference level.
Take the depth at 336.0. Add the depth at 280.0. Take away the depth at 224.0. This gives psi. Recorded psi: -0.21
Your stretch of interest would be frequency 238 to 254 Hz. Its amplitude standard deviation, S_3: 0.04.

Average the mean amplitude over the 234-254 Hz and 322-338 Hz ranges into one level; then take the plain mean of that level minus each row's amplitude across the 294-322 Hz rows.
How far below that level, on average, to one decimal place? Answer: 0.1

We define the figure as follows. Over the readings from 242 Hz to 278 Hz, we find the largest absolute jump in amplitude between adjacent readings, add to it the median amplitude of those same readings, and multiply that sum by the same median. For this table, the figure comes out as 2.44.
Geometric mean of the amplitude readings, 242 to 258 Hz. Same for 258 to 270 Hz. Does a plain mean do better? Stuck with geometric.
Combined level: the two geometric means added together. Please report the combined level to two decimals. 2.84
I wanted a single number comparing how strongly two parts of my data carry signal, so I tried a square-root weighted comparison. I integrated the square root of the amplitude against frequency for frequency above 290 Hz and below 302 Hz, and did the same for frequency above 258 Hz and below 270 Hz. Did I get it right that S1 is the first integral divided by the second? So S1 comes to 0.86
